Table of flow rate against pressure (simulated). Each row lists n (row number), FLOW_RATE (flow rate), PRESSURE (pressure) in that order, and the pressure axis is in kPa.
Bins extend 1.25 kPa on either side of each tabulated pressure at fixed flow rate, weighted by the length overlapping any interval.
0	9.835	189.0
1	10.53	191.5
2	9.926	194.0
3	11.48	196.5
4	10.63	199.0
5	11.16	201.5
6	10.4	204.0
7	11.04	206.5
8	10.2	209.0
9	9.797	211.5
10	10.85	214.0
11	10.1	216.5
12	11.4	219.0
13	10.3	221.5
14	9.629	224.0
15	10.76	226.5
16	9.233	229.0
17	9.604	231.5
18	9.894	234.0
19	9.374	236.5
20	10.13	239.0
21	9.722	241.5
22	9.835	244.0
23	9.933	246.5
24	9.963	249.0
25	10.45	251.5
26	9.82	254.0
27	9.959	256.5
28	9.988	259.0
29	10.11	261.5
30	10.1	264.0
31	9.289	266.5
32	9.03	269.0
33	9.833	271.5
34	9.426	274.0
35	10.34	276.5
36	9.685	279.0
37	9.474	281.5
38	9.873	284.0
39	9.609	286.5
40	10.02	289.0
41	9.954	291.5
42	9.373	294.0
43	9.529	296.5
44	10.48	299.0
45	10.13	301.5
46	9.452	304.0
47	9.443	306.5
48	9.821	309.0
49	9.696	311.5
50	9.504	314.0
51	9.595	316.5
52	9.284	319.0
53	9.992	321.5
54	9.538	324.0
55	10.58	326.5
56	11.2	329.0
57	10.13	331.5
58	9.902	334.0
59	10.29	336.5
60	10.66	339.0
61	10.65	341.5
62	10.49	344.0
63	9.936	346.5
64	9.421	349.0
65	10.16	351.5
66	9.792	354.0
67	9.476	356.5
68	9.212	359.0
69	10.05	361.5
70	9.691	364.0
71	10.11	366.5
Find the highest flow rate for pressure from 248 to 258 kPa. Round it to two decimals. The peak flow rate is 10.45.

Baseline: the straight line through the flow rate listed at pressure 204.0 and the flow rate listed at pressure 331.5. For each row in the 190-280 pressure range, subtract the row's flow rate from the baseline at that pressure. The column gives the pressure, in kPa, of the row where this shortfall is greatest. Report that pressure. 269.0 kPa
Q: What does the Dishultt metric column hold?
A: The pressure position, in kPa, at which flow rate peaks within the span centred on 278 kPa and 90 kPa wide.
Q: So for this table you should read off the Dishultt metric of 299.0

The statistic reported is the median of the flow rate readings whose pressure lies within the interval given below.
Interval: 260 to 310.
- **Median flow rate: 9.75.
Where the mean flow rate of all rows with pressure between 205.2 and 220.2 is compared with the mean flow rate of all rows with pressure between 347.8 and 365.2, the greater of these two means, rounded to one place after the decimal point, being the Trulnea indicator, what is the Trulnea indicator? 10.6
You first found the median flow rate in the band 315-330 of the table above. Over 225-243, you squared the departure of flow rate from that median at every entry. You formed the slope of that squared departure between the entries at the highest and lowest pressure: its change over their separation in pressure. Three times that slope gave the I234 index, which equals -0.19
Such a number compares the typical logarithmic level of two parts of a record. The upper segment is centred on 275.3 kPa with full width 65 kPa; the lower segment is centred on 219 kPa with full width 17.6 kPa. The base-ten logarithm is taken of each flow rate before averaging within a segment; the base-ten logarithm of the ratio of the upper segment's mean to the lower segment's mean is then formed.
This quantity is -0.011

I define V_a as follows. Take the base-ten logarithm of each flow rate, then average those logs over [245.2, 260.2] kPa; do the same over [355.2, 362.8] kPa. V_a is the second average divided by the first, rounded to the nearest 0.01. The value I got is 0.98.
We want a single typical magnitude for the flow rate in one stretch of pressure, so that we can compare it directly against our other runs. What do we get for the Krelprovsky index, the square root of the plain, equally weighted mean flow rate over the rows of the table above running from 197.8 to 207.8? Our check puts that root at 3.29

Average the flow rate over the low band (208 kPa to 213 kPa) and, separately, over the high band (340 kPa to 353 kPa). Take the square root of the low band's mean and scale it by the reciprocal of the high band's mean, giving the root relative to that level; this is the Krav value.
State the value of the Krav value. 0.312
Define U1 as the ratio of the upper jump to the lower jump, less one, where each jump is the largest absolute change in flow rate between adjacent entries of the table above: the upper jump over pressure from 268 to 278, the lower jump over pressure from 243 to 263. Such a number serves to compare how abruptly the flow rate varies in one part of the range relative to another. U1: 0.45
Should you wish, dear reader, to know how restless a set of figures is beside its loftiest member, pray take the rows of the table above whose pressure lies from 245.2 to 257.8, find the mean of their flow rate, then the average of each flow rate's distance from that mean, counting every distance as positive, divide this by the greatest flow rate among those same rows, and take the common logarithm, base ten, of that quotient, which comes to -1.79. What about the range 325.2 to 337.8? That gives -1.47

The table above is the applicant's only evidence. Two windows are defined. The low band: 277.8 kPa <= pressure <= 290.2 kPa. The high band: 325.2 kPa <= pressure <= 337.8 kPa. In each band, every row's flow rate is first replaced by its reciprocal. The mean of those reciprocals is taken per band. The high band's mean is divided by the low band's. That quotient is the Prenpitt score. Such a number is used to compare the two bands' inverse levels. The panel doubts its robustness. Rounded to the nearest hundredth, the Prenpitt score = 0.94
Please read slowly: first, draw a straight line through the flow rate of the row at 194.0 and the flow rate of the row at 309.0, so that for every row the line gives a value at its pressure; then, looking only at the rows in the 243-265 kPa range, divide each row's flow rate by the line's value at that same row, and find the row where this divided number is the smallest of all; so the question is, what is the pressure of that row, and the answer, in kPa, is 254.0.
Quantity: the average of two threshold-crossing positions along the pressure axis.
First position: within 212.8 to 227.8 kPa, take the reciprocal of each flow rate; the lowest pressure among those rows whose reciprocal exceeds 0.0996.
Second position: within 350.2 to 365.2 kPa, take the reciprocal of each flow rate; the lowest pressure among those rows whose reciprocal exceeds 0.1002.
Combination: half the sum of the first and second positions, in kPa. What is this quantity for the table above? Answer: 289.0 kPa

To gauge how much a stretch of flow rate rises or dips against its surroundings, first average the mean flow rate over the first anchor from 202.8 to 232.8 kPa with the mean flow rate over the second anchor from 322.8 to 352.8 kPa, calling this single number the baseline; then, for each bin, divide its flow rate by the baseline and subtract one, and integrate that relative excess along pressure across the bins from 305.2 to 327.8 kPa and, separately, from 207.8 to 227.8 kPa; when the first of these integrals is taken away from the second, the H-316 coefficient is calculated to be 1.4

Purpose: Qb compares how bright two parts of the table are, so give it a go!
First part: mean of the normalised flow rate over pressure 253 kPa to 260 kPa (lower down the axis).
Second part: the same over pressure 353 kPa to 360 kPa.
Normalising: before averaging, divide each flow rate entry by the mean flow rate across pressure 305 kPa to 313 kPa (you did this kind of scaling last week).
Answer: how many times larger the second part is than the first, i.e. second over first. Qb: 0.96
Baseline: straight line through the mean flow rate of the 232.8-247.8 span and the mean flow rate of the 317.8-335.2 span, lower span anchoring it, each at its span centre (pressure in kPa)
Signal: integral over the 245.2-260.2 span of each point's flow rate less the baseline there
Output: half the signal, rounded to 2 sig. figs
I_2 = 1.2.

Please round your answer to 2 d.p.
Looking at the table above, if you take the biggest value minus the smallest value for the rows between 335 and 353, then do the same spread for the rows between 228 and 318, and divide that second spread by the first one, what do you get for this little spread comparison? 1.17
